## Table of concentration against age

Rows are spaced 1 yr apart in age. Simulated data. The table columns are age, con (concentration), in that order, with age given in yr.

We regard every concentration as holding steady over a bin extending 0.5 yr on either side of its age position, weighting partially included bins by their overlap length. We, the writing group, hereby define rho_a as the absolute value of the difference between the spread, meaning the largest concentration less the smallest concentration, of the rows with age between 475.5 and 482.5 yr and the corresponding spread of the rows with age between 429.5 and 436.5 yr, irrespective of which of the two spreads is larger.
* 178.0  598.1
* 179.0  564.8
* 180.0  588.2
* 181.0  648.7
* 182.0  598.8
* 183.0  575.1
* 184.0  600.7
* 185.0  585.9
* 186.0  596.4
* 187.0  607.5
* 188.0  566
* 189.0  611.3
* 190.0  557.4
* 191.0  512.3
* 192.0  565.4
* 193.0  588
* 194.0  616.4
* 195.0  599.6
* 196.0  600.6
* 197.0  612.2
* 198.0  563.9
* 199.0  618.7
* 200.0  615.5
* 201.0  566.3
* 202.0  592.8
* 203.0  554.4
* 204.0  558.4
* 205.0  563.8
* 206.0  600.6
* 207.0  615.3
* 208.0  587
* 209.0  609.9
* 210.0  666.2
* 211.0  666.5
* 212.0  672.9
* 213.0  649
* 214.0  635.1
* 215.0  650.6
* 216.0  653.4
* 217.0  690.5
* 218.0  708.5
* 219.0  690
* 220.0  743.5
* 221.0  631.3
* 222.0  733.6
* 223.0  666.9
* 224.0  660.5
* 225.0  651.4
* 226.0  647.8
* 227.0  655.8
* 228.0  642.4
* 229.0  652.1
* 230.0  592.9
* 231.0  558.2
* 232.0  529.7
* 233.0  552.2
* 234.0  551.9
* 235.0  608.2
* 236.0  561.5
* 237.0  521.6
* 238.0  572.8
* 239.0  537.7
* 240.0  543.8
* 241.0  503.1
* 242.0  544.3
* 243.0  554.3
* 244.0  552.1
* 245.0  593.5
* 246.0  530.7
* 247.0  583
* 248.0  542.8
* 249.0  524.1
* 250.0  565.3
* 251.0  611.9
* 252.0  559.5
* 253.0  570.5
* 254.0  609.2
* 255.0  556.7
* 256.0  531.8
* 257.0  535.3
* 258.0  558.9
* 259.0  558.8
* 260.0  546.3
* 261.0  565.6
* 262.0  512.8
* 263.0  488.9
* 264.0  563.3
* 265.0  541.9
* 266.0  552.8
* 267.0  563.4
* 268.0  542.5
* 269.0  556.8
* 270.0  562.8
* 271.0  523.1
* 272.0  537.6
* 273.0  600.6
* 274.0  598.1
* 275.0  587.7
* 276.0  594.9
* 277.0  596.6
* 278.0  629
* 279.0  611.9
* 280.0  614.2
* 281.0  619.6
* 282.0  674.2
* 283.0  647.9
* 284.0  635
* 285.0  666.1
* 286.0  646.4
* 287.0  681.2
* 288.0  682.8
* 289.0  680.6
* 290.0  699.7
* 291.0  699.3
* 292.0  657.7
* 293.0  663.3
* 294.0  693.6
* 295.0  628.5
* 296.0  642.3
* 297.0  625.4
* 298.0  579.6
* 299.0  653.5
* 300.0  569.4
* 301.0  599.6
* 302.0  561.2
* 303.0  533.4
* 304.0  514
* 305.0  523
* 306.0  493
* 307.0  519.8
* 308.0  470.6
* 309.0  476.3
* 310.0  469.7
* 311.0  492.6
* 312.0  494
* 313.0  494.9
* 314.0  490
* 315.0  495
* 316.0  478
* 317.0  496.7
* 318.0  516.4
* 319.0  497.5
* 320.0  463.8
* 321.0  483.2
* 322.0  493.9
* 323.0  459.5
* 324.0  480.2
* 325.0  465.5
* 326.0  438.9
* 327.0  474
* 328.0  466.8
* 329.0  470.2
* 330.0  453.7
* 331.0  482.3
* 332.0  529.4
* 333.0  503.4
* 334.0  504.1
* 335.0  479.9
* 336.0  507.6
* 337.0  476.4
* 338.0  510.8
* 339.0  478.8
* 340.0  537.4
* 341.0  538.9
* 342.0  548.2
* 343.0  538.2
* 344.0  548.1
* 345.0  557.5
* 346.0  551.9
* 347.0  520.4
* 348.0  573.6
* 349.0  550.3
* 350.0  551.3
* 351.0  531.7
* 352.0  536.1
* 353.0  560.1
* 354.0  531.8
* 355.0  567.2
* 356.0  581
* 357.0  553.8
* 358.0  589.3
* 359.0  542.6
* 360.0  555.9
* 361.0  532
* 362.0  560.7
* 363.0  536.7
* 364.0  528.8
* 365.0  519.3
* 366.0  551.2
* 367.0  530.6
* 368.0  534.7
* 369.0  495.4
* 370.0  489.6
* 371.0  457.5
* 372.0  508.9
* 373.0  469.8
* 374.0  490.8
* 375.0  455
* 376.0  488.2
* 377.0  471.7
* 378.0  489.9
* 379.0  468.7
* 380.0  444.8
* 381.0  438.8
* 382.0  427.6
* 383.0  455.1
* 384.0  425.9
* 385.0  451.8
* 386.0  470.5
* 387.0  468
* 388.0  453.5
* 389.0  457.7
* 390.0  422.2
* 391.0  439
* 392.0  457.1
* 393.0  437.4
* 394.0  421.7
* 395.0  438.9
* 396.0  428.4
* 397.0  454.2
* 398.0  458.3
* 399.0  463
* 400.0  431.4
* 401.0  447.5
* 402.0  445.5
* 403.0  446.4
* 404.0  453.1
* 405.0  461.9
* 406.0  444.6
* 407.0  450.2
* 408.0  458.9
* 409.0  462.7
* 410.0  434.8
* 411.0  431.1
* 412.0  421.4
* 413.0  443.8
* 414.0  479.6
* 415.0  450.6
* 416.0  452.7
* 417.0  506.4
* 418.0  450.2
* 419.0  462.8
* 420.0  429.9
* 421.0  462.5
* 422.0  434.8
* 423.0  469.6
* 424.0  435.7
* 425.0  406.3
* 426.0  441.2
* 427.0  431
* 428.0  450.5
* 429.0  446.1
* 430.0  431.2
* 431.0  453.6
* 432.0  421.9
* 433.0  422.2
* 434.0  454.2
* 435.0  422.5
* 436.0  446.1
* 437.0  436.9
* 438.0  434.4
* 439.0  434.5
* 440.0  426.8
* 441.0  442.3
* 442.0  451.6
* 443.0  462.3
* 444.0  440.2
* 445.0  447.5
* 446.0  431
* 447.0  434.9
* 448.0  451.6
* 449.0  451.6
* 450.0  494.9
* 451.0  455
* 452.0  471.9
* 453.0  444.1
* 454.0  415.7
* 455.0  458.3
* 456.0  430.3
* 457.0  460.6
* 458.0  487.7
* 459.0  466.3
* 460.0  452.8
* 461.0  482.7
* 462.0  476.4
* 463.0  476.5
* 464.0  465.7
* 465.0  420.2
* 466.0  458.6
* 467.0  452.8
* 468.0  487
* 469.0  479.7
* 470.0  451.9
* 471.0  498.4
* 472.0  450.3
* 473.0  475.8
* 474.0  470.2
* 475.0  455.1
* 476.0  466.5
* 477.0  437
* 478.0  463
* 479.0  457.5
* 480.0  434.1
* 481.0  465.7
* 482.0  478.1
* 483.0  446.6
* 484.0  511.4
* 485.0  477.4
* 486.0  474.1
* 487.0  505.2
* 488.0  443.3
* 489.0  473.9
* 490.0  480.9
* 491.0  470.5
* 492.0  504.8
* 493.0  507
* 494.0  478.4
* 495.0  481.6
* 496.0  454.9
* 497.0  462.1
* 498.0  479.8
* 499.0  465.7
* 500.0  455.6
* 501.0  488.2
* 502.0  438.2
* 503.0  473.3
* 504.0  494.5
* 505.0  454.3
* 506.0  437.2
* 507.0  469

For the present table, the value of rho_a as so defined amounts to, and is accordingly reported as 12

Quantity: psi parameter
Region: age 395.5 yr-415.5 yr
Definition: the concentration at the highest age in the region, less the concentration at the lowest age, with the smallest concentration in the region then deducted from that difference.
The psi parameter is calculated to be -399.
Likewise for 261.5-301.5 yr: -402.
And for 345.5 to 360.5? -516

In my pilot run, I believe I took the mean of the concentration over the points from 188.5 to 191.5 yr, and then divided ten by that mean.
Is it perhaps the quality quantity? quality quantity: 0.0178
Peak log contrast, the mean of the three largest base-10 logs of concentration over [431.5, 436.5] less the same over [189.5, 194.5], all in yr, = -0.13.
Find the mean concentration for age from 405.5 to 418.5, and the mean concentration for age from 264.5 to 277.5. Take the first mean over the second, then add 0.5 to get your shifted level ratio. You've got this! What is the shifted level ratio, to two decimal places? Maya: 1.30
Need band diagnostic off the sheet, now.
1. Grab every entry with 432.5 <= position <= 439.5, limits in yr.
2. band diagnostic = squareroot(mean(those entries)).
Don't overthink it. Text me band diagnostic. 21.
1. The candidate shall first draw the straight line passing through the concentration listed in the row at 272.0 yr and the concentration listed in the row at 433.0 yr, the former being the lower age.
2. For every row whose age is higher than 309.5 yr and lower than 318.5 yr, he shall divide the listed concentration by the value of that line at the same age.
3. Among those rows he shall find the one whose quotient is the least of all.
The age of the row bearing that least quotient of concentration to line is 310.0 yr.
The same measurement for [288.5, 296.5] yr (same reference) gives 295.0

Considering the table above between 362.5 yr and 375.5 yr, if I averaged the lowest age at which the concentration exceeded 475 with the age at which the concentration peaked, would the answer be 364.5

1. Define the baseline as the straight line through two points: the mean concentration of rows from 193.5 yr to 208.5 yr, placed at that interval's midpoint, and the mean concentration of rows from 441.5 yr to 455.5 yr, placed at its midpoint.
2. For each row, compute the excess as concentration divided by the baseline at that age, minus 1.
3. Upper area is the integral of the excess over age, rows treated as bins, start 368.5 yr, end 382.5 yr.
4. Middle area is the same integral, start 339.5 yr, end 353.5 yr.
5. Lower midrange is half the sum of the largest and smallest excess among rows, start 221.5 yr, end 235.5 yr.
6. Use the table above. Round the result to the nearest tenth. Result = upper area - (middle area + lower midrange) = -1.7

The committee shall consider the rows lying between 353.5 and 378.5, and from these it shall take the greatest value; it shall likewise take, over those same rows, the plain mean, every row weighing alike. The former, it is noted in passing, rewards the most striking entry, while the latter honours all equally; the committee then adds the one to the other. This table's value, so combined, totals 1111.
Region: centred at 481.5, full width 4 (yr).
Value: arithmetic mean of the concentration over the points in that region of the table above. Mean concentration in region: 456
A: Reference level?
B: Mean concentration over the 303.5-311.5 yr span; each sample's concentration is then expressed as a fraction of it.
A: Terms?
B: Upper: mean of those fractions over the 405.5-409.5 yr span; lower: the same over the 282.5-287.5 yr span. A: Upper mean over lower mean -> 0.69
